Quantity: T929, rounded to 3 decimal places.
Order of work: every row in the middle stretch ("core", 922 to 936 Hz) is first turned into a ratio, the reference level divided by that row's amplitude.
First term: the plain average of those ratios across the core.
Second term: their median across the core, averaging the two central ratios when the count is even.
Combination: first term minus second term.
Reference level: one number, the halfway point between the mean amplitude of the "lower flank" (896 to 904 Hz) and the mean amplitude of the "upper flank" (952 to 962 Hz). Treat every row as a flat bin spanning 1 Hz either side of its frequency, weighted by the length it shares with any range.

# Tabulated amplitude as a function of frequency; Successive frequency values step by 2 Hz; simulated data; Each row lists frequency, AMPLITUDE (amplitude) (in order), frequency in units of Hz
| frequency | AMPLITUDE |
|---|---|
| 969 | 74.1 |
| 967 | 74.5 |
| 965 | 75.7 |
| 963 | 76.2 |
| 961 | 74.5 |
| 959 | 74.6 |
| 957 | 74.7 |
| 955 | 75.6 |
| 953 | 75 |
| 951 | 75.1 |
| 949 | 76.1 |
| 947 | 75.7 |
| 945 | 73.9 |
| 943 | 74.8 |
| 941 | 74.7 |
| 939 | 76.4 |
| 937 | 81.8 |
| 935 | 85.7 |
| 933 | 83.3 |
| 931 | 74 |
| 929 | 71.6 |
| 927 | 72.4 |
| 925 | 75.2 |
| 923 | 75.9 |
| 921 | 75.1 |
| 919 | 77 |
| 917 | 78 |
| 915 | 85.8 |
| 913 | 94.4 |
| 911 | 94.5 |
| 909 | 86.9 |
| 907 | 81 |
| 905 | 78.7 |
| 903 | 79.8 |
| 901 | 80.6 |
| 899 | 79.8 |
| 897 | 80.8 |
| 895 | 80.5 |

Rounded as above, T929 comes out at -0.018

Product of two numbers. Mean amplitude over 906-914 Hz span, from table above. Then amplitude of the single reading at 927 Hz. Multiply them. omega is 6458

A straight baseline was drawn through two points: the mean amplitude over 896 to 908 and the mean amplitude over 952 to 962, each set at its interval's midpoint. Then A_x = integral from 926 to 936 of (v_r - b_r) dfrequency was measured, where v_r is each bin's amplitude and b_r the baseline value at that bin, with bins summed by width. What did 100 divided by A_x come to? 225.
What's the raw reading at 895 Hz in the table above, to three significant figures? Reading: 80.5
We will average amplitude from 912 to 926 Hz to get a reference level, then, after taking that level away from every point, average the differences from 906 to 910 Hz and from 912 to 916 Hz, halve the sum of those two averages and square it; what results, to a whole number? 47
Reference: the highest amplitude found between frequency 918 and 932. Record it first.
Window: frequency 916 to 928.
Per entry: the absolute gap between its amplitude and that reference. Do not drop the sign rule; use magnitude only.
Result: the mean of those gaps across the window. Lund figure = 1.7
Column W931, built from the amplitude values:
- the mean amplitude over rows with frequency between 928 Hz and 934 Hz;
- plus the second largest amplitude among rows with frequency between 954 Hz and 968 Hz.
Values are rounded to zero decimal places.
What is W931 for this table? 152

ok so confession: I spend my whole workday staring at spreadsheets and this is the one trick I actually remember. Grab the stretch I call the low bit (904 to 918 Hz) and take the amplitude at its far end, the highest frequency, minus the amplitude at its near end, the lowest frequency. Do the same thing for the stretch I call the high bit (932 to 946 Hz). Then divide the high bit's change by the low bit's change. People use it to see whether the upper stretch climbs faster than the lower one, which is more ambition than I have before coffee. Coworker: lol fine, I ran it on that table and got 13.4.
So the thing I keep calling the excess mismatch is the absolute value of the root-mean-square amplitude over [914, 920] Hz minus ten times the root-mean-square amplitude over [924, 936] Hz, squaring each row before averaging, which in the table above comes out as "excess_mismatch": 692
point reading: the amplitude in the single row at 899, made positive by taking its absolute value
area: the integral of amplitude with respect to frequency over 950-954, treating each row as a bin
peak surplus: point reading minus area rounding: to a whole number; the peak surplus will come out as -220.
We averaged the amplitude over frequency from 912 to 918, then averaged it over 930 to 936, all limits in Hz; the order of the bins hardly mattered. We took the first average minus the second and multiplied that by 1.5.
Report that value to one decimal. 7.6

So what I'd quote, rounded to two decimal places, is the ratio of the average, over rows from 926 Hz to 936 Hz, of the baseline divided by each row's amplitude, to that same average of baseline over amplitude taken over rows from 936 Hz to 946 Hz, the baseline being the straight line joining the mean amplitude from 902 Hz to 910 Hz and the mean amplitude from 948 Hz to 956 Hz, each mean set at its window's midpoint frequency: 1.01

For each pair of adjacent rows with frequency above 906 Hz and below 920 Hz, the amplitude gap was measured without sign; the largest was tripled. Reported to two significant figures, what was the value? 26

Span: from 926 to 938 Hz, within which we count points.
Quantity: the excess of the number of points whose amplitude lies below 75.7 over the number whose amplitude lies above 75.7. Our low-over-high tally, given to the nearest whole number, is 0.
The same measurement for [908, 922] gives -5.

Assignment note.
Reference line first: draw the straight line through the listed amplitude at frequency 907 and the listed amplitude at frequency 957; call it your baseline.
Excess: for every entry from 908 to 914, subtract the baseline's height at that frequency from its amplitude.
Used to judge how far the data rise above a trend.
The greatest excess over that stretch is 14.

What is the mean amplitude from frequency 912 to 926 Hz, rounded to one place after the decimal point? 80.2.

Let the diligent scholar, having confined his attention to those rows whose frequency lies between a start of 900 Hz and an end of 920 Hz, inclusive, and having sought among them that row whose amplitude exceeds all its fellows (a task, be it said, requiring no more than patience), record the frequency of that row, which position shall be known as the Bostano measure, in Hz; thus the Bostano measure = 911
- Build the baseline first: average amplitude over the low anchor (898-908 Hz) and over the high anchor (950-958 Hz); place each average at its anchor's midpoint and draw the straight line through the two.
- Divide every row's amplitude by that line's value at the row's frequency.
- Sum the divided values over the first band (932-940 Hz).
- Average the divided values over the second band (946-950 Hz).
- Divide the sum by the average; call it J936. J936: 4.2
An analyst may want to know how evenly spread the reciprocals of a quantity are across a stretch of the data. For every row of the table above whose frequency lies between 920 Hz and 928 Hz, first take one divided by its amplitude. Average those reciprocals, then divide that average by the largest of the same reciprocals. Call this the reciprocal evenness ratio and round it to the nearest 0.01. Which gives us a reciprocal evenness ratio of 0.97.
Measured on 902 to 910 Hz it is 0.97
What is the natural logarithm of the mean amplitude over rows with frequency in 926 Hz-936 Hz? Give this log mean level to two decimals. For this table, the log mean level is 4.35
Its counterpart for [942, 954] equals 4.32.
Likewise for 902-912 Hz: 4.43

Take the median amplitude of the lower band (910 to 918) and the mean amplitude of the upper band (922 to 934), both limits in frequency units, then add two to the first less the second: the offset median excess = 16.7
